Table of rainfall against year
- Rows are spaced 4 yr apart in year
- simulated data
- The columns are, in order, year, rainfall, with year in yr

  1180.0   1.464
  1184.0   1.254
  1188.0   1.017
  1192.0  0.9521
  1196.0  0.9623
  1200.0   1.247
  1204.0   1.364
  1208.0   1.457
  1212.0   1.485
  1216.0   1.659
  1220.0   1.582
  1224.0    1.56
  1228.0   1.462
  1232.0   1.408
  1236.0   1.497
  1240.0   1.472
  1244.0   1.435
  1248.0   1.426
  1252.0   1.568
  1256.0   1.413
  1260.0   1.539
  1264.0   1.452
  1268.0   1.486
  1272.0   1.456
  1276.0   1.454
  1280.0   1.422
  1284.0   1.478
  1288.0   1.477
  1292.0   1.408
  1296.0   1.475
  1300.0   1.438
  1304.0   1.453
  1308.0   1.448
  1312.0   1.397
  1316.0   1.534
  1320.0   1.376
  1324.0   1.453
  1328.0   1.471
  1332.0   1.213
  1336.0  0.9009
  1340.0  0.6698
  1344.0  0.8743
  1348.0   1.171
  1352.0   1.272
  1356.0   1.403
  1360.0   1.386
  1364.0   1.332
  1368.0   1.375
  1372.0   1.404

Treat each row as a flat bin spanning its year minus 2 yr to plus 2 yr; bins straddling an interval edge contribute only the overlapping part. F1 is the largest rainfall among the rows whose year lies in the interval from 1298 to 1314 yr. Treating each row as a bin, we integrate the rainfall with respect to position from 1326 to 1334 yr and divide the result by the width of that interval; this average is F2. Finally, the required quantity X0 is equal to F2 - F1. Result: -0.111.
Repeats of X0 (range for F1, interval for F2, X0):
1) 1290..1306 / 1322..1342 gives -0.333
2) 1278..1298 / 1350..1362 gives -0.124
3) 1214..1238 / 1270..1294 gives -0.210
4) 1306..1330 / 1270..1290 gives -0.077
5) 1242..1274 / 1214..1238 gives -0.040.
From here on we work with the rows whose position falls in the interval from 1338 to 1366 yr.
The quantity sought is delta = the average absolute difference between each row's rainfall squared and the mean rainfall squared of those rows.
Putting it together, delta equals 0.47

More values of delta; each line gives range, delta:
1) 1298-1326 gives 0.10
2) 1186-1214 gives 0.48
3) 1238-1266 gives 0.14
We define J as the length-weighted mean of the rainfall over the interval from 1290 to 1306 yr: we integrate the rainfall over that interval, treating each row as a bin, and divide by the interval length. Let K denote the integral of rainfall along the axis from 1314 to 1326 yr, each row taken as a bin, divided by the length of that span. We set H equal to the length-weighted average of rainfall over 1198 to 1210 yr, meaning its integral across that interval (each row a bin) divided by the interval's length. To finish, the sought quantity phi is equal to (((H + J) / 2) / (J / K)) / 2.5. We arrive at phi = 0.56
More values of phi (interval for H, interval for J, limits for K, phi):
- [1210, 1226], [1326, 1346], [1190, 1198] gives 0.48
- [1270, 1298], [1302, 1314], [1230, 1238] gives 0.59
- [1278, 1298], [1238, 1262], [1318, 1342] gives 0.47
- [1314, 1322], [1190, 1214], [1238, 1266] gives 0.64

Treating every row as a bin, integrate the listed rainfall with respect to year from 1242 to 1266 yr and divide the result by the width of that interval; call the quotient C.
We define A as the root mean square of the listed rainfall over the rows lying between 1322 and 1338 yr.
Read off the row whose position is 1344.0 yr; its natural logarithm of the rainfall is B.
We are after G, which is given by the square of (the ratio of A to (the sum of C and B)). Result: 0.9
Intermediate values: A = 1.28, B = -0.13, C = 1.47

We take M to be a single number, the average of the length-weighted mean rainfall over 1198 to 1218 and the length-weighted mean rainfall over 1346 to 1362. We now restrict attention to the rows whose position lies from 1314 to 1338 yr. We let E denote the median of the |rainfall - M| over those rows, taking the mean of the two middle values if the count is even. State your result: 0.127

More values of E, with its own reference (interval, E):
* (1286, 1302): 0.081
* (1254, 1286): 0.080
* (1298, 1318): 0.073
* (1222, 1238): 0.104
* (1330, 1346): 0.488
